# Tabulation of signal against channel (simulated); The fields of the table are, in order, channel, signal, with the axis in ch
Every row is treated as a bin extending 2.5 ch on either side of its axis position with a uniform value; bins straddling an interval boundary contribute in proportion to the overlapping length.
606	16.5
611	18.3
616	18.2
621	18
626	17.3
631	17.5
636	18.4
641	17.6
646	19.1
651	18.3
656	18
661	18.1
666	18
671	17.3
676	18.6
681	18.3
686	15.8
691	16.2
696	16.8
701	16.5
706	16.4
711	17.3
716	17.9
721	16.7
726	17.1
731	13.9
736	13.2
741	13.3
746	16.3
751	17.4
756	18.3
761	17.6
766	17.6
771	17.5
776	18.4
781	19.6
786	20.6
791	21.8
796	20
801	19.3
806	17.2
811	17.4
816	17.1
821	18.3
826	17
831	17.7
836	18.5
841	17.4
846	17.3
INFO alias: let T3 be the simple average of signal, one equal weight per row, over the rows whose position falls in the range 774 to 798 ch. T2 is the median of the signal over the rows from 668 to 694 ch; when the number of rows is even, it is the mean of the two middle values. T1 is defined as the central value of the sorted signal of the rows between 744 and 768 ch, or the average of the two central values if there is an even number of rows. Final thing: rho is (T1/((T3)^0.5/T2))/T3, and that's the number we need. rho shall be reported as 3.4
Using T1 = 17.6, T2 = 17.3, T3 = 20.1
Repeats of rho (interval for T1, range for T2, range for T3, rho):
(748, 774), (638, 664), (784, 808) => 3.6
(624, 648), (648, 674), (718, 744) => 5.5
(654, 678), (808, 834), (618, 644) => 4.2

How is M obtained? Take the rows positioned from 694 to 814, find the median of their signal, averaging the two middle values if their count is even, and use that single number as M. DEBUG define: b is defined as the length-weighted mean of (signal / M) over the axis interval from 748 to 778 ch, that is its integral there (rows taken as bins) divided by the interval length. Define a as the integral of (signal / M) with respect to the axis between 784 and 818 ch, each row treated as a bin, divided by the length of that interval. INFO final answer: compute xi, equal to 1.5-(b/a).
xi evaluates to 0.57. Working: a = 1.10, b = 1.02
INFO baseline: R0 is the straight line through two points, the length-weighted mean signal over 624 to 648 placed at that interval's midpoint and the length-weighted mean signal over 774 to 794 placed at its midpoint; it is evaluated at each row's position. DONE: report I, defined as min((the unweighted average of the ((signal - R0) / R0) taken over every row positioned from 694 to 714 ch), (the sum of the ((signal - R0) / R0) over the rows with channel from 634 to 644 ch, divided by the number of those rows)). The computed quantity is -0.117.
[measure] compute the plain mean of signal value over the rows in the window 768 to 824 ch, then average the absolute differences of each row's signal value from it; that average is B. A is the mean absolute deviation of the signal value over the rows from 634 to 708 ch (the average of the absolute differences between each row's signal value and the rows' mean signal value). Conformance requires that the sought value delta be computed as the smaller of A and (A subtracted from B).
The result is 0.4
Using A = 0.8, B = 1.29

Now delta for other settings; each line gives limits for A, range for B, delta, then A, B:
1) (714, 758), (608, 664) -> -1.3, 1.7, 0.36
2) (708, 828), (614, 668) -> -1.0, 1.4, 0.34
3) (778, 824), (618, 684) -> -1.0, 1.4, 0.40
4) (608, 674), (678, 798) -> 0.4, 0.4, 1.48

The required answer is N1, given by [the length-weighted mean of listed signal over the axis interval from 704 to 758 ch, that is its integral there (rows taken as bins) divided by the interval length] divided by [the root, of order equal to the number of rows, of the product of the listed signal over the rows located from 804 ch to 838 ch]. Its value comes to 0.918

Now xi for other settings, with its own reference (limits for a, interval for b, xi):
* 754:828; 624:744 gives 0.58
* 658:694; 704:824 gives 0.50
